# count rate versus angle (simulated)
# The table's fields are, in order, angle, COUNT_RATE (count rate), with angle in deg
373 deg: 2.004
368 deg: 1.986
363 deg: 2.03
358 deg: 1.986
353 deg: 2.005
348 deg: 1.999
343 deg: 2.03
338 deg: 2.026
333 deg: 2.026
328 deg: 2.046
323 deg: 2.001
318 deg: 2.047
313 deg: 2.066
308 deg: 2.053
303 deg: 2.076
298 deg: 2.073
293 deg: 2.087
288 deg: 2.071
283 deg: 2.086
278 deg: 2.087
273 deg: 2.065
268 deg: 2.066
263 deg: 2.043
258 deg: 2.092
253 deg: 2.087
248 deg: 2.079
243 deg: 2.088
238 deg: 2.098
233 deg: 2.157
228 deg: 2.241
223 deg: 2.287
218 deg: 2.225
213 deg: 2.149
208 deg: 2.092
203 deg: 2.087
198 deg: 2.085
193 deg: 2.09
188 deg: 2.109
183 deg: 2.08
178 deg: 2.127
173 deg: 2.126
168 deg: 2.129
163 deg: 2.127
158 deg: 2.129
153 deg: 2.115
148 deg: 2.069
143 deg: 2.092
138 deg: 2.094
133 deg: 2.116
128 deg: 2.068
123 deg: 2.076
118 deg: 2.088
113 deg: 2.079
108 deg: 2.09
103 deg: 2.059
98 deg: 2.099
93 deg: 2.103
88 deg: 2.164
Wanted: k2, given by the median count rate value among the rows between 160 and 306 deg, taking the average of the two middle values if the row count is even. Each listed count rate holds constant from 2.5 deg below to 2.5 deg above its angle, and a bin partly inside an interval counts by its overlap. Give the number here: 2.09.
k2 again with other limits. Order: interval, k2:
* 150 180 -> 2.13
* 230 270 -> 2.09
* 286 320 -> 2.07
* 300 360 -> 2.03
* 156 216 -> 2.12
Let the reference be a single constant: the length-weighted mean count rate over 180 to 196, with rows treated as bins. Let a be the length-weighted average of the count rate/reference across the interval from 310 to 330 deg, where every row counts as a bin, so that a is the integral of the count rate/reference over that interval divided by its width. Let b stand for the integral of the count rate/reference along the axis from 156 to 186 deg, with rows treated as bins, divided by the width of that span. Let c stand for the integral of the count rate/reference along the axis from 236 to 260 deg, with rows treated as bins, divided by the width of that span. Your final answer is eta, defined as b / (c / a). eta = 0.99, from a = 0.97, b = 1.01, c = 1.00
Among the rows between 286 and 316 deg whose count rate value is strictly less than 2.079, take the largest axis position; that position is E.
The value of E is 313 deg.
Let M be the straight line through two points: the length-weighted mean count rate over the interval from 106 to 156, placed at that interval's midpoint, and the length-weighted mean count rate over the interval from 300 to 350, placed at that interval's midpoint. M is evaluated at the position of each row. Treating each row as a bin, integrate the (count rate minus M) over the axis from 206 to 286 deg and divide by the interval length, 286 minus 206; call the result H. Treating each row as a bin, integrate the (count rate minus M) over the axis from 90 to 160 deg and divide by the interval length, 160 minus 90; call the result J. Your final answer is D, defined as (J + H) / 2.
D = 0.032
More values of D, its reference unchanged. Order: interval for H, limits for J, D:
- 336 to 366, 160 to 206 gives 0.006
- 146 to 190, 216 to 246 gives 0.076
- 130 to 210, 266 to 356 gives 0.017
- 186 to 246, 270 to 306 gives 0.053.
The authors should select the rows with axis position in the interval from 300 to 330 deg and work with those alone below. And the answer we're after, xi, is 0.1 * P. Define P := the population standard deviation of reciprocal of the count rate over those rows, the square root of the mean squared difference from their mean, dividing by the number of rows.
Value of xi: 0.0006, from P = 0.006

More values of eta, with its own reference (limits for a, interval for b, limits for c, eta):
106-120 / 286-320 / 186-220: 0.97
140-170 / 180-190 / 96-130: 1.02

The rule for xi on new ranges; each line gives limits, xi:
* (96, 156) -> 0.0004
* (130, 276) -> 0.0011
